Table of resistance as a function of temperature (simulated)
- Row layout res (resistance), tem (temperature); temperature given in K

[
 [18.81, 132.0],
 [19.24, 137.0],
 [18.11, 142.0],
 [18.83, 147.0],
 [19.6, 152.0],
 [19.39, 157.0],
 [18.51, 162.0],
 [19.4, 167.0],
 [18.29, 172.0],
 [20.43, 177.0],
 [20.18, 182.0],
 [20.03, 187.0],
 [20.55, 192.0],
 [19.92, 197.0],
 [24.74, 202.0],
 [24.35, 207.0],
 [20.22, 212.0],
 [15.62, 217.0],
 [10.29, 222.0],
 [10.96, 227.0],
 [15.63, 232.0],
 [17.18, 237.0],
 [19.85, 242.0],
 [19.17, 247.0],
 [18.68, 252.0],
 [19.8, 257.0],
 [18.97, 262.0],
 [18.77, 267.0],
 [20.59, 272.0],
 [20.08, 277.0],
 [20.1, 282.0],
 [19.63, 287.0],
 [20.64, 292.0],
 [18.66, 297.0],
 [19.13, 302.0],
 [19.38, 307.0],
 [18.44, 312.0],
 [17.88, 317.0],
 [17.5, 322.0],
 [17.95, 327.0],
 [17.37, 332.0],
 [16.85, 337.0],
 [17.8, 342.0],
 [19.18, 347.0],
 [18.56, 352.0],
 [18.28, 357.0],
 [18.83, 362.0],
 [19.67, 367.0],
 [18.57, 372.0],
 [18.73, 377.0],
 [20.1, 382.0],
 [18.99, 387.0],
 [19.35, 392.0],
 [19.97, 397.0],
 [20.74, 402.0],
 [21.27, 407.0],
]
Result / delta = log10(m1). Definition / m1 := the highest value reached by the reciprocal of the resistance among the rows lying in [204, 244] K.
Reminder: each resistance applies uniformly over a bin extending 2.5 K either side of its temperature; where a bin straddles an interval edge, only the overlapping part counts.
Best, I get -1.01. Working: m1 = 0.097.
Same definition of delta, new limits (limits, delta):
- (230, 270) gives -1.19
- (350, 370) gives -1.26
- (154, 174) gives -1.26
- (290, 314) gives -1.27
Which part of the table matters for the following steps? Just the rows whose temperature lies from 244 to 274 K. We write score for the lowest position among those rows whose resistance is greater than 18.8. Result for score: 247.0 K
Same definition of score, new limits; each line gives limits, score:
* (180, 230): 182.0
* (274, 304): 277.0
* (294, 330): 302.0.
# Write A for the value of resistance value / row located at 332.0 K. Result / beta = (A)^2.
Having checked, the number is 302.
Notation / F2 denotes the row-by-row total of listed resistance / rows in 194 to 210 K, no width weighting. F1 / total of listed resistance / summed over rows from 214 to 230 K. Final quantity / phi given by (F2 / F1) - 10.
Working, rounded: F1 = 37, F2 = 69.0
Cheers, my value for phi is -8.13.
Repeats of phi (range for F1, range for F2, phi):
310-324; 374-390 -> -8.93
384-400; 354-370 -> -9.03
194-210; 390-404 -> -9.13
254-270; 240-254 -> -9.00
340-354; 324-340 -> -9.06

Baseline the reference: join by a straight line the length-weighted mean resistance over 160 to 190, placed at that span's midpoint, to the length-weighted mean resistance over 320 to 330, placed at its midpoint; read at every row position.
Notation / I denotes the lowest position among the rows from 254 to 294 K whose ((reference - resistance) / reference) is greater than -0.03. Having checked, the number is 262.0 K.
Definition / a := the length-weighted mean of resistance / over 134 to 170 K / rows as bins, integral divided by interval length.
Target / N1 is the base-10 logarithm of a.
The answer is 1.279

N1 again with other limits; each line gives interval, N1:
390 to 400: 1.295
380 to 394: 1.289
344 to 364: 1.272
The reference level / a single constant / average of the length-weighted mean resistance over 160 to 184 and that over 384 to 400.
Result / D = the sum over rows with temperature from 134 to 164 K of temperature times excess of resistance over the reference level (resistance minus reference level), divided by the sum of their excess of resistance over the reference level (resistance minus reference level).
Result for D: 148.7 K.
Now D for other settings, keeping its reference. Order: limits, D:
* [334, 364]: 345.7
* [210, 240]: 225.9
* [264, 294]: 284.5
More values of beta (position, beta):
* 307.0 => 376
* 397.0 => 399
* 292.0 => 426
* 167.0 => 376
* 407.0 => 452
